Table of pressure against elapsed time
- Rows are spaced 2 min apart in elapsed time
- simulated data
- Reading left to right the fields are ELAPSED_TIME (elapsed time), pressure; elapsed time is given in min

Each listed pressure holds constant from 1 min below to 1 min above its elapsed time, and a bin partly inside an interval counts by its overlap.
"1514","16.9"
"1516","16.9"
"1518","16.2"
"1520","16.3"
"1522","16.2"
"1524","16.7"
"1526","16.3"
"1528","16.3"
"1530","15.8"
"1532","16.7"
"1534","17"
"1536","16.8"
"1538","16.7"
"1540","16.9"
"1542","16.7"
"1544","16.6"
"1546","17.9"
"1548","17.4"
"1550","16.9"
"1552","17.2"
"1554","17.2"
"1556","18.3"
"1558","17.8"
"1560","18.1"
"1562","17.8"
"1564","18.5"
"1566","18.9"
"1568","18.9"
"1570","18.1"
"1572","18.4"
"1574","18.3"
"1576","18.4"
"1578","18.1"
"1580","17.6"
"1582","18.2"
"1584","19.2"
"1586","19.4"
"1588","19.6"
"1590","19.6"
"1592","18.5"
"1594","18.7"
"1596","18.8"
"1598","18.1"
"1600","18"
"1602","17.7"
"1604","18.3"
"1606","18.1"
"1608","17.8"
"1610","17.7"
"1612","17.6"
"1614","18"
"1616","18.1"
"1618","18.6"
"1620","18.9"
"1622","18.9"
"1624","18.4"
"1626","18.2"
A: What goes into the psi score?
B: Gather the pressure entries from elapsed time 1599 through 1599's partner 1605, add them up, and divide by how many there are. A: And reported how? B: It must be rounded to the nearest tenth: 18.0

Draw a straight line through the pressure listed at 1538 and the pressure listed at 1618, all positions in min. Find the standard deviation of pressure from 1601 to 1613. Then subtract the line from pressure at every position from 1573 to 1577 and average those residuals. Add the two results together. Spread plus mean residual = 1.0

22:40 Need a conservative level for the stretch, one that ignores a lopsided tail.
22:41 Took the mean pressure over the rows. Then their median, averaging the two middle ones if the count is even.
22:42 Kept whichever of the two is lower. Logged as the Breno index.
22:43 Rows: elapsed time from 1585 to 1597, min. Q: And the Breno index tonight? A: 19.1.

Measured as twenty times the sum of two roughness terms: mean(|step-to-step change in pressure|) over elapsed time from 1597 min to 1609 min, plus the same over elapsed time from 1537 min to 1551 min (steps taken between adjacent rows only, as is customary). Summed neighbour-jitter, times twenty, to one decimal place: 15.3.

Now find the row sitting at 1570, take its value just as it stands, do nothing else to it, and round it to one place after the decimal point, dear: 18.1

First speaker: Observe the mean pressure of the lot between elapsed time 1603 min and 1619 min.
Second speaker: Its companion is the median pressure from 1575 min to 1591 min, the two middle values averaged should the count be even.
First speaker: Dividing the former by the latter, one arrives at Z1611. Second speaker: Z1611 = 0.96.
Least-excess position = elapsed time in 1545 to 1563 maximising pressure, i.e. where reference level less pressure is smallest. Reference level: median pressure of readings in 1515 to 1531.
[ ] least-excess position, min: 1556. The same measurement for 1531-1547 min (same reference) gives 1546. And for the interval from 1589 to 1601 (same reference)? 1590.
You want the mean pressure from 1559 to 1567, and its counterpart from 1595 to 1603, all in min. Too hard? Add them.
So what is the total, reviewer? 36.5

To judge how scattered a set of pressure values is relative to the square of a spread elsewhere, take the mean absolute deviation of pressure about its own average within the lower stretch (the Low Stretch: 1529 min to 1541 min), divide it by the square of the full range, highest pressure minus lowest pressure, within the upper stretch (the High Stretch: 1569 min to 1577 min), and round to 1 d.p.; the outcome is 3.1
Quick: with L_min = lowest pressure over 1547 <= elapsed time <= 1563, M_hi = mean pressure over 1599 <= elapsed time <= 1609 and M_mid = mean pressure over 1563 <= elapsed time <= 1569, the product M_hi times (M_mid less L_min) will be 34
